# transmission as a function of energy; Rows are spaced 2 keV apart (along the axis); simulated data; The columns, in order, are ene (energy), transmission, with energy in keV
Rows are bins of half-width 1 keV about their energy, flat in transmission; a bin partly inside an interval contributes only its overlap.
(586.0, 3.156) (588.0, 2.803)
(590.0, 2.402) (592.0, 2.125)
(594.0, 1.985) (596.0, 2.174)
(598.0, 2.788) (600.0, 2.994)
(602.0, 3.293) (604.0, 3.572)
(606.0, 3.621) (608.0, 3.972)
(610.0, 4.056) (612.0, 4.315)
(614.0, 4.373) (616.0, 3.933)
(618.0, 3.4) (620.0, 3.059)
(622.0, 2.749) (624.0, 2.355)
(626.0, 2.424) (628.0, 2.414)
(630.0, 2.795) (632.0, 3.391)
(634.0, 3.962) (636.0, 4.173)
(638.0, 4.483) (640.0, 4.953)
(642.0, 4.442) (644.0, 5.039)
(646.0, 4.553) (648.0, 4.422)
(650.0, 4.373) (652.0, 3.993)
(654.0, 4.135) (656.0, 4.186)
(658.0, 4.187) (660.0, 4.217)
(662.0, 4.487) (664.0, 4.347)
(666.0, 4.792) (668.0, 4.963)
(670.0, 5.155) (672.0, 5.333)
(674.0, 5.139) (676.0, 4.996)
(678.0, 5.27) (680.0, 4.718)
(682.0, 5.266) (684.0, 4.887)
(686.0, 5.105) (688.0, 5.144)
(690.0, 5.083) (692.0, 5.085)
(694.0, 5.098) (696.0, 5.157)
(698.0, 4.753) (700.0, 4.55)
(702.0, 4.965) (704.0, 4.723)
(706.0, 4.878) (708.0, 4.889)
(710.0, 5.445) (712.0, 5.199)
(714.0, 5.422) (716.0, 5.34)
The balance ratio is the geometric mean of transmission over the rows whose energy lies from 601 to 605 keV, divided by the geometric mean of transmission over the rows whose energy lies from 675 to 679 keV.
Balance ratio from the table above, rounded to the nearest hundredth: 0.67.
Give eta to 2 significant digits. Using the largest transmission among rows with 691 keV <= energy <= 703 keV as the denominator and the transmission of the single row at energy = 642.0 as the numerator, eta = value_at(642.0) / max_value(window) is 0.86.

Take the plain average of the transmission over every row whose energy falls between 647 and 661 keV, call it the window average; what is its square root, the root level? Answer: 2.05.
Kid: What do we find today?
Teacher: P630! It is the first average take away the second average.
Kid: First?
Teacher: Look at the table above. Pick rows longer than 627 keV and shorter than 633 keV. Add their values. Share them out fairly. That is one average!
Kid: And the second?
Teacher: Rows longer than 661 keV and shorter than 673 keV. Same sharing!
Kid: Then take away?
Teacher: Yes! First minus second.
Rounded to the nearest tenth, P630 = -2.0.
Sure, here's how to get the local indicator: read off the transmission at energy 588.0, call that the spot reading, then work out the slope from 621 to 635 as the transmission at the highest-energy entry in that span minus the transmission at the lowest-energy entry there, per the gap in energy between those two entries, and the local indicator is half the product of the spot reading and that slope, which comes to 0.142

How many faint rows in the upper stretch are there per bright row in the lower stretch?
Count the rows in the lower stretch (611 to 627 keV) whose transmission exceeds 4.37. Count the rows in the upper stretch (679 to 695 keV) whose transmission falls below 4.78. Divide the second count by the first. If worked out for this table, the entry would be 1.0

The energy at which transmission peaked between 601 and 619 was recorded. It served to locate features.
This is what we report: 614.0 keV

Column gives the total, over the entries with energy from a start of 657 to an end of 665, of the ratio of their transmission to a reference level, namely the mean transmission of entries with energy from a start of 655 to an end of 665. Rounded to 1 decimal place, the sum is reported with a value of 4.0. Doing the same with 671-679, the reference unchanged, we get 4.8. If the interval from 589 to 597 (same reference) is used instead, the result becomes 2.0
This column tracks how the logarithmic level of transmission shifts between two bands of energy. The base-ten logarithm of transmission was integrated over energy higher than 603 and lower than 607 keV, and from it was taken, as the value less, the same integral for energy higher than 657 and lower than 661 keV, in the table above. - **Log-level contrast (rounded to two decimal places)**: -0.27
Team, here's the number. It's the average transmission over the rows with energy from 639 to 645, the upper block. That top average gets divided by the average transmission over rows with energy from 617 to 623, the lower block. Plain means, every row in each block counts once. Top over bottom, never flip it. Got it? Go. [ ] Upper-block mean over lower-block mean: 1.6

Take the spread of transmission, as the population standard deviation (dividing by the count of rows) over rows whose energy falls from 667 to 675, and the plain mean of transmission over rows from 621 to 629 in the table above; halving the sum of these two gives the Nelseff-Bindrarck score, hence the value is 1.3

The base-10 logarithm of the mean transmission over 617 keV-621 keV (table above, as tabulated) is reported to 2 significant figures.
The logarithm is 0.51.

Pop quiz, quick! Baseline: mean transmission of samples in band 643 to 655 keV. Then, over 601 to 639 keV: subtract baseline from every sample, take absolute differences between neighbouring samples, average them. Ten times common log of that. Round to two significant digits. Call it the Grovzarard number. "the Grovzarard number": -5.4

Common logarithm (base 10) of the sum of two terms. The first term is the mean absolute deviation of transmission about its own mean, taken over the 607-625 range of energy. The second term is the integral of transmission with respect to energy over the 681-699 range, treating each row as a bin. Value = 1.96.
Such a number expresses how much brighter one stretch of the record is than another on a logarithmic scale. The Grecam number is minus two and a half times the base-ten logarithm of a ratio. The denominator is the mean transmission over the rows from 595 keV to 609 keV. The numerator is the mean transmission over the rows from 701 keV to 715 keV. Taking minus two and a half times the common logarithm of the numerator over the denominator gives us -0.50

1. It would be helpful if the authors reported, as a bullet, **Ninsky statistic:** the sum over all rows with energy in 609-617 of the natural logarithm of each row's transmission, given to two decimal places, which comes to 5.71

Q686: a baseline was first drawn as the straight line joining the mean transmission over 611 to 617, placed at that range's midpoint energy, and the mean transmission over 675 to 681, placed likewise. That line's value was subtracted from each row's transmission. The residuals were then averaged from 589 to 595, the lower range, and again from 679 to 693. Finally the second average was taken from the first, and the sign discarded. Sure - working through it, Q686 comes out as 1.7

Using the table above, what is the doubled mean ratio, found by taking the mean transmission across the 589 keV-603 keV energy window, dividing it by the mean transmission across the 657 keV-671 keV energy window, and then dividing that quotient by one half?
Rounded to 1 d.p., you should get 1.1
